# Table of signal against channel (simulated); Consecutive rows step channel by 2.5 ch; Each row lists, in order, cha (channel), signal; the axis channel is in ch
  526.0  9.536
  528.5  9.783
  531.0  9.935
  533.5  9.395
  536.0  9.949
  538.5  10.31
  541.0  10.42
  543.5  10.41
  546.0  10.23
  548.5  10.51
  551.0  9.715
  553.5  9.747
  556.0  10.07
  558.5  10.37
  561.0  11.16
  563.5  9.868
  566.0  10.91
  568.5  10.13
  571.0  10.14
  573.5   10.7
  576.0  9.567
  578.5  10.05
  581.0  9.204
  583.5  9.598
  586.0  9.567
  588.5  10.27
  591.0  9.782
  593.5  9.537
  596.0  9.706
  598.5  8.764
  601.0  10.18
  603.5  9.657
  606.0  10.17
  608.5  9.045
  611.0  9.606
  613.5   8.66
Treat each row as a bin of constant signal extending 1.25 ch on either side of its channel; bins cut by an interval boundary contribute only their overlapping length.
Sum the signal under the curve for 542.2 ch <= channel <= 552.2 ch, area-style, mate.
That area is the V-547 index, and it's 102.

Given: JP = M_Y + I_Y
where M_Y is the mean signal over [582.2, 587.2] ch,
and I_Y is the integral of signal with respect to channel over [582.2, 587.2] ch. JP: 57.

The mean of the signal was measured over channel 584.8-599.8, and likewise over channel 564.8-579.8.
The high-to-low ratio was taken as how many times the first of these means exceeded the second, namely 0.94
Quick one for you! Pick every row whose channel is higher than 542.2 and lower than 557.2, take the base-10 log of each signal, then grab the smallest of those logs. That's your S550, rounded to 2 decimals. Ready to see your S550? 0.99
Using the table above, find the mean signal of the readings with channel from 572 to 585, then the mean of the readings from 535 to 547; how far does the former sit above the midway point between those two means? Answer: -0.22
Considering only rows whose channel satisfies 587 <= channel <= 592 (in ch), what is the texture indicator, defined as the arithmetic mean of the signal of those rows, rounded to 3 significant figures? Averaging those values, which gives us 10.0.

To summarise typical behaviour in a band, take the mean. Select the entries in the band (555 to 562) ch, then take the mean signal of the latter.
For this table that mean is 10.5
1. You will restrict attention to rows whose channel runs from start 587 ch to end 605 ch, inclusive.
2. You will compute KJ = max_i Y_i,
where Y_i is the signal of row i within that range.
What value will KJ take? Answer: 10.27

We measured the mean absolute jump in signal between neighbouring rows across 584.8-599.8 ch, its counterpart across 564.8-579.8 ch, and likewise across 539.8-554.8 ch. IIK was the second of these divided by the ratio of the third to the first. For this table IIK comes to 1.2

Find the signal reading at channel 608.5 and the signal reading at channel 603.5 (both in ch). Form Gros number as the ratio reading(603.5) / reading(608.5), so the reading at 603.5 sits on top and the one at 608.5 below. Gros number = 1.07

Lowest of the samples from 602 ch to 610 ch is 9.045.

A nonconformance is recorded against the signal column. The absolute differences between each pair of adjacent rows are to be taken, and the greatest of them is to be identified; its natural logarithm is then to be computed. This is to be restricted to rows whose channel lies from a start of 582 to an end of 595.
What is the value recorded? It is -0.35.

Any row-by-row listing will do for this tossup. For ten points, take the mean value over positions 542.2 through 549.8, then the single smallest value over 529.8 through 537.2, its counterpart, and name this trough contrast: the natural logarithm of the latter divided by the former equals -0.100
